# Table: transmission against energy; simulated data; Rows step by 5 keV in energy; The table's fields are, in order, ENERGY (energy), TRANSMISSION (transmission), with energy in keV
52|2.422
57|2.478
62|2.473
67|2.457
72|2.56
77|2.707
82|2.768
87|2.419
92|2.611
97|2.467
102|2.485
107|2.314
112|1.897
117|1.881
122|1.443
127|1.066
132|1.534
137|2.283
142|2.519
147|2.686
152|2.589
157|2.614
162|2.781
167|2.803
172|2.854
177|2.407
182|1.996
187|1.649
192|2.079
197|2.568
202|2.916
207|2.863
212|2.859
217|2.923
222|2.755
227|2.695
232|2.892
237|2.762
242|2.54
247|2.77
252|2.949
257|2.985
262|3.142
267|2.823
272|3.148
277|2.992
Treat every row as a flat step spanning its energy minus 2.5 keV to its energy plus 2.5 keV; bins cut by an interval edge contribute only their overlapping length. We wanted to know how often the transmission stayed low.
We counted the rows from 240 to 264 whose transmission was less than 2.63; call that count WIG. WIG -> 1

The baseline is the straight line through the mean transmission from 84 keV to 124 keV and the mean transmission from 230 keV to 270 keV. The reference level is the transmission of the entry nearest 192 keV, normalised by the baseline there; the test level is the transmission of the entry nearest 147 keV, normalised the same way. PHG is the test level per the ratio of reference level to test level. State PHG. 1.6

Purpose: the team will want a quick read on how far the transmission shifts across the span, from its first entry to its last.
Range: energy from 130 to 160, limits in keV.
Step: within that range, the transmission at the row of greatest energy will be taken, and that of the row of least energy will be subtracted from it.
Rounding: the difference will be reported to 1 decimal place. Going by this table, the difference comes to 1.1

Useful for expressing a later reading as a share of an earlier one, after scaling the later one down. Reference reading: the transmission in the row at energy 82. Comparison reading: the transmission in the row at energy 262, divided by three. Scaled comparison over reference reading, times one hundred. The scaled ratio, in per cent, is 38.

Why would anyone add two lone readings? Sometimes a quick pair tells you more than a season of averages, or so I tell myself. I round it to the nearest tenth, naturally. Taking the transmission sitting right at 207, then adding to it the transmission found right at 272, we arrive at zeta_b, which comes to 6.0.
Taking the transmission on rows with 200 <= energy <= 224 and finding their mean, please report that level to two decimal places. 2.86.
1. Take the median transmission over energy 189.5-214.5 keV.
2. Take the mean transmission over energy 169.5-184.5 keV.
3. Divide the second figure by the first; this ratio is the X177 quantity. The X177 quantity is 0.85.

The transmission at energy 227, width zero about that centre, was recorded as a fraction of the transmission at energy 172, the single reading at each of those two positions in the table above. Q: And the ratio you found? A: 0.94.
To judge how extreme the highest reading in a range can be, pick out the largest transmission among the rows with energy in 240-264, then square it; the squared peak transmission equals 9.9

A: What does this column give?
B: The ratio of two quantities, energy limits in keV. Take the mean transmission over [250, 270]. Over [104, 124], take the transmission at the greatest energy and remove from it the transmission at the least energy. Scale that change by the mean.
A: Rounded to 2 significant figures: -0.29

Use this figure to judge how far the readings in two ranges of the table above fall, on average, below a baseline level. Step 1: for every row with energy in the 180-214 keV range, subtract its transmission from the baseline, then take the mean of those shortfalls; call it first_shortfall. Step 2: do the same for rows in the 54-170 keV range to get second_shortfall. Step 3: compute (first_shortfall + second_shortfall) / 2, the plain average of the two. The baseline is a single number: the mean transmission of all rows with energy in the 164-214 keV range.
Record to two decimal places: 0.12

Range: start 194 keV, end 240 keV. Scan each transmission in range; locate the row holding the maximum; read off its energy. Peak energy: 217 keV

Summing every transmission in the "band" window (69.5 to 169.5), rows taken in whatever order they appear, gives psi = 46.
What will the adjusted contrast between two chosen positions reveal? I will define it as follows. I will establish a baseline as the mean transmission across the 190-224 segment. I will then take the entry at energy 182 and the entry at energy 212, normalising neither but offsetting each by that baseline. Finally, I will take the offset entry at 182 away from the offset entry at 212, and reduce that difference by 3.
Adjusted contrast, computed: -2.1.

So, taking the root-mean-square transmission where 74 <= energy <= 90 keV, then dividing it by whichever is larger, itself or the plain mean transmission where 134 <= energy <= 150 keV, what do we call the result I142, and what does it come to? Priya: 1.00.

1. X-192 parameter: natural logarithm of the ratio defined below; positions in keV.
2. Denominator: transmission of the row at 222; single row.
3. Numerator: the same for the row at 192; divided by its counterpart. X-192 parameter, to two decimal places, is -0.28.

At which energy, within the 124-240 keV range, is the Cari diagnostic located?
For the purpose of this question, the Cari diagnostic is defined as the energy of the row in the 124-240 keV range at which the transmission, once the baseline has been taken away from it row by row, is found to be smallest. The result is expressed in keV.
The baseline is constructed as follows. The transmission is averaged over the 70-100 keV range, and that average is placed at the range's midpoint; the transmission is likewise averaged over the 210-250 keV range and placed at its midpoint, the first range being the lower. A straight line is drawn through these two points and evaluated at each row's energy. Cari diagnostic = 127 keV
